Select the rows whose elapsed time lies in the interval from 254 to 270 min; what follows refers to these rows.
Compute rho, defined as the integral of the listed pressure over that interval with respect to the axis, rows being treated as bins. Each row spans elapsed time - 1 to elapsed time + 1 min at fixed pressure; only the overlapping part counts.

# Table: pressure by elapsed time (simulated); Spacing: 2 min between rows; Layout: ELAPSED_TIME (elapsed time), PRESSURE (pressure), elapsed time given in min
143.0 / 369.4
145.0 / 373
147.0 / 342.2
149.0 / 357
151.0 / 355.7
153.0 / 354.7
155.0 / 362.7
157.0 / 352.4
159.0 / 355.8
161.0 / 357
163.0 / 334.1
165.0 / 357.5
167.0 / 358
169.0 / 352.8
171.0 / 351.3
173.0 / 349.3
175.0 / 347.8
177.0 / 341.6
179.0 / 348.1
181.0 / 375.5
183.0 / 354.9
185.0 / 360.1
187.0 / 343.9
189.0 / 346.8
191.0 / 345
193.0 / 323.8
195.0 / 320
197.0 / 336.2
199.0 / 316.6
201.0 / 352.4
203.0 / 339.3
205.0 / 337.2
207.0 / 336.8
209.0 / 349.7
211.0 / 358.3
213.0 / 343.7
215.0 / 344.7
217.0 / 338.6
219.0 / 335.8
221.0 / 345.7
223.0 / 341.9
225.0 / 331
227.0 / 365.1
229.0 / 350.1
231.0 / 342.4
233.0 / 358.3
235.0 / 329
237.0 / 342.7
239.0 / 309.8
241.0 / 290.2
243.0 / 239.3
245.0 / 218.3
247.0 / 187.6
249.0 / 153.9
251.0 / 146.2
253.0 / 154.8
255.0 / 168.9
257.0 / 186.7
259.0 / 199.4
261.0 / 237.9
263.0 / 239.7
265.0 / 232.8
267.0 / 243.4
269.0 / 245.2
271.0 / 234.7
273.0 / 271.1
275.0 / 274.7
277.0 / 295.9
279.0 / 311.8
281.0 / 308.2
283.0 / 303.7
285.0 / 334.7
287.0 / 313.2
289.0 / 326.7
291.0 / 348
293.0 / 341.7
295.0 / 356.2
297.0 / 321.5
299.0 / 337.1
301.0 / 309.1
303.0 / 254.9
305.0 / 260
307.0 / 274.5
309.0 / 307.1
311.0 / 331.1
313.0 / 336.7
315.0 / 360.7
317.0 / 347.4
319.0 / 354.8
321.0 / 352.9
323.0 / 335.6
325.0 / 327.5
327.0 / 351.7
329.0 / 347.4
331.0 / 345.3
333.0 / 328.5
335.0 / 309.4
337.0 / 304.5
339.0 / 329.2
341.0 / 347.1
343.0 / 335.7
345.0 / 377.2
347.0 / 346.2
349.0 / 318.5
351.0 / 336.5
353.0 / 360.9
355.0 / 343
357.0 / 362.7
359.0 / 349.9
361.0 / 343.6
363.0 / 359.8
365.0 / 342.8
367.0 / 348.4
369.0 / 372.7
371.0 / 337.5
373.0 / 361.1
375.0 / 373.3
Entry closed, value 3508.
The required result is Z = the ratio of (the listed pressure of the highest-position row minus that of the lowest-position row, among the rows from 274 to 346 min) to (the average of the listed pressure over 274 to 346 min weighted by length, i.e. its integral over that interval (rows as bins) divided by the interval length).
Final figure 0.32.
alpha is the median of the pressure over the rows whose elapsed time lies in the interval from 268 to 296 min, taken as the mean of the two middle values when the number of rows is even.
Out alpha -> 310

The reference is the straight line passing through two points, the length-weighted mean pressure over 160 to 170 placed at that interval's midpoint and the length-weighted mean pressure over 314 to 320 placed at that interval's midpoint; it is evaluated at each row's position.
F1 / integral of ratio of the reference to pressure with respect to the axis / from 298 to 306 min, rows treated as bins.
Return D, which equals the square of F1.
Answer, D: 98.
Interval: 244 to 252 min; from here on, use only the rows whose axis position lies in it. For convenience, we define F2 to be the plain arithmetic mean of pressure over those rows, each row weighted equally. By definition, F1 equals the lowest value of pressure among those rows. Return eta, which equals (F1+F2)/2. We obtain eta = 161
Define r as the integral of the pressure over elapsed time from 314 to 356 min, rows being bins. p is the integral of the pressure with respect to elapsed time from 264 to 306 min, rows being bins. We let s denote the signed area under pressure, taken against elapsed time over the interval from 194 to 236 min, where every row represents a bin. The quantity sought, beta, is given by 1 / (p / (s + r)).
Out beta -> 2.30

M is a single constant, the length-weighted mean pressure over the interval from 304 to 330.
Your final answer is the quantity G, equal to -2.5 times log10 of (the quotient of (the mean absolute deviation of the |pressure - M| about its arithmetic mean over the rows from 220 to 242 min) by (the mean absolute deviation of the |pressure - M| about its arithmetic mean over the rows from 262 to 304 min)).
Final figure 1.2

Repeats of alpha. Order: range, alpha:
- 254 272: 235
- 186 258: 337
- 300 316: 308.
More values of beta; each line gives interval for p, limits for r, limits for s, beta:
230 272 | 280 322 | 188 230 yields 2.75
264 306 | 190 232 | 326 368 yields 2.30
